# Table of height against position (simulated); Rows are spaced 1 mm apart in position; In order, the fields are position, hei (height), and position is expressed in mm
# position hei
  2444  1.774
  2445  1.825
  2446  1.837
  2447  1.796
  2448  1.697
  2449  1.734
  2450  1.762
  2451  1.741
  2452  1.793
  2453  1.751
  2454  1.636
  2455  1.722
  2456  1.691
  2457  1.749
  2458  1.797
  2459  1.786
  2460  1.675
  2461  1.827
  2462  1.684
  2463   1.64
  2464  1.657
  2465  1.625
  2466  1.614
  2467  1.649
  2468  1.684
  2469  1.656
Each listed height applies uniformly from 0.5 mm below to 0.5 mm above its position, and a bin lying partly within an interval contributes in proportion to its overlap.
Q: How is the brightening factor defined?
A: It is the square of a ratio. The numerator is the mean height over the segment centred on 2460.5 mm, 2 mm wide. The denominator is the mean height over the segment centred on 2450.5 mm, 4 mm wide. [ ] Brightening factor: 0.99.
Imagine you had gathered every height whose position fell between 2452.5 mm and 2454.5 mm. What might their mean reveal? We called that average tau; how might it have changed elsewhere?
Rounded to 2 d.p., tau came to 1.69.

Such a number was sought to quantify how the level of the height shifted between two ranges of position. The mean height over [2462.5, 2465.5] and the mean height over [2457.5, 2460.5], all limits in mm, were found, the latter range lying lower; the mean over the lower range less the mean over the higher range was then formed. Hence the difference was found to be 0.11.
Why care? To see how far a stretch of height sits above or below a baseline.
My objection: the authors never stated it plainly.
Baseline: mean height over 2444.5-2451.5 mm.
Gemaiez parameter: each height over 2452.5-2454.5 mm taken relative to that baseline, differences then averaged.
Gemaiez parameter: -0.077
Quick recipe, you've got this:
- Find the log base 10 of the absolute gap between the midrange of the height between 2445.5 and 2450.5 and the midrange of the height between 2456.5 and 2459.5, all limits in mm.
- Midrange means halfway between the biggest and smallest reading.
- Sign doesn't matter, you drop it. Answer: -2.2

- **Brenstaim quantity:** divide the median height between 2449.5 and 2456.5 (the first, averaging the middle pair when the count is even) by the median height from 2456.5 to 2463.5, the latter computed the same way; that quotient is 1.00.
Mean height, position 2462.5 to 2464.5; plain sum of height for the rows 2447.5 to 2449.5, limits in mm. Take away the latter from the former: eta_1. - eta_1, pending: -1.78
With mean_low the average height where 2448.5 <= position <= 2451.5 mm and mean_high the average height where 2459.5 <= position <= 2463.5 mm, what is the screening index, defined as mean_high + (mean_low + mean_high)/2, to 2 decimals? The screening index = 3.43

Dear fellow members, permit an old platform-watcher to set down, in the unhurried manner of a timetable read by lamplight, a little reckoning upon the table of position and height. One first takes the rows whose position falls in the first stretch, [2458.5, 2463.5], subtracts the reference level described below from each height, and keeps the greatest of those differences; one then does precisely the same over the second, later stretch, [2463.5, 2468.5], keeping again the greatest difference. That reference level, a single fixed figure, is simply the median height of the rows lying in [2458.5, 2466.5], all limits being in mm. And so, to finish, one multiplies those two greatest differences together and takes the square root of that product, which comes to 0.054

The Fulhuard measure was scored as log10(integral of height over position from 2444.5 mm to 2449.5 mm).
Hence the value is 0.949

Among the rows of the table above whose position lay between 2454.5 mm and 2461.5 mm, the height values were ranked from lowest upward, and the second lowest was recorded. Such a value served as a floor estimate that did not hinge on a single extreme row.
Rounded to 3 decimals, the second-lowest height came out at 1.691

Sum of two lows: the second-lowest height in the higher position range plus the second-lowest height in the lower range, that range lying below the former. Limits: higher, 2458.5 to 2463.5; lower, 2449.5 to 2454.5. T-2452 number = 3.42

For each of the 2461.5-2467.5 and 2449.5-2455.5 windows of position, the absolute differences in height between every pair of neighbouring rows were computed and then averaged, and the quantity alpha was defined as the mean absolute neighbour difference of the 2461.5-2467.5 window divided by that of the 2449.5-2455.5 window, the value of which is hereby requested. 0.4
